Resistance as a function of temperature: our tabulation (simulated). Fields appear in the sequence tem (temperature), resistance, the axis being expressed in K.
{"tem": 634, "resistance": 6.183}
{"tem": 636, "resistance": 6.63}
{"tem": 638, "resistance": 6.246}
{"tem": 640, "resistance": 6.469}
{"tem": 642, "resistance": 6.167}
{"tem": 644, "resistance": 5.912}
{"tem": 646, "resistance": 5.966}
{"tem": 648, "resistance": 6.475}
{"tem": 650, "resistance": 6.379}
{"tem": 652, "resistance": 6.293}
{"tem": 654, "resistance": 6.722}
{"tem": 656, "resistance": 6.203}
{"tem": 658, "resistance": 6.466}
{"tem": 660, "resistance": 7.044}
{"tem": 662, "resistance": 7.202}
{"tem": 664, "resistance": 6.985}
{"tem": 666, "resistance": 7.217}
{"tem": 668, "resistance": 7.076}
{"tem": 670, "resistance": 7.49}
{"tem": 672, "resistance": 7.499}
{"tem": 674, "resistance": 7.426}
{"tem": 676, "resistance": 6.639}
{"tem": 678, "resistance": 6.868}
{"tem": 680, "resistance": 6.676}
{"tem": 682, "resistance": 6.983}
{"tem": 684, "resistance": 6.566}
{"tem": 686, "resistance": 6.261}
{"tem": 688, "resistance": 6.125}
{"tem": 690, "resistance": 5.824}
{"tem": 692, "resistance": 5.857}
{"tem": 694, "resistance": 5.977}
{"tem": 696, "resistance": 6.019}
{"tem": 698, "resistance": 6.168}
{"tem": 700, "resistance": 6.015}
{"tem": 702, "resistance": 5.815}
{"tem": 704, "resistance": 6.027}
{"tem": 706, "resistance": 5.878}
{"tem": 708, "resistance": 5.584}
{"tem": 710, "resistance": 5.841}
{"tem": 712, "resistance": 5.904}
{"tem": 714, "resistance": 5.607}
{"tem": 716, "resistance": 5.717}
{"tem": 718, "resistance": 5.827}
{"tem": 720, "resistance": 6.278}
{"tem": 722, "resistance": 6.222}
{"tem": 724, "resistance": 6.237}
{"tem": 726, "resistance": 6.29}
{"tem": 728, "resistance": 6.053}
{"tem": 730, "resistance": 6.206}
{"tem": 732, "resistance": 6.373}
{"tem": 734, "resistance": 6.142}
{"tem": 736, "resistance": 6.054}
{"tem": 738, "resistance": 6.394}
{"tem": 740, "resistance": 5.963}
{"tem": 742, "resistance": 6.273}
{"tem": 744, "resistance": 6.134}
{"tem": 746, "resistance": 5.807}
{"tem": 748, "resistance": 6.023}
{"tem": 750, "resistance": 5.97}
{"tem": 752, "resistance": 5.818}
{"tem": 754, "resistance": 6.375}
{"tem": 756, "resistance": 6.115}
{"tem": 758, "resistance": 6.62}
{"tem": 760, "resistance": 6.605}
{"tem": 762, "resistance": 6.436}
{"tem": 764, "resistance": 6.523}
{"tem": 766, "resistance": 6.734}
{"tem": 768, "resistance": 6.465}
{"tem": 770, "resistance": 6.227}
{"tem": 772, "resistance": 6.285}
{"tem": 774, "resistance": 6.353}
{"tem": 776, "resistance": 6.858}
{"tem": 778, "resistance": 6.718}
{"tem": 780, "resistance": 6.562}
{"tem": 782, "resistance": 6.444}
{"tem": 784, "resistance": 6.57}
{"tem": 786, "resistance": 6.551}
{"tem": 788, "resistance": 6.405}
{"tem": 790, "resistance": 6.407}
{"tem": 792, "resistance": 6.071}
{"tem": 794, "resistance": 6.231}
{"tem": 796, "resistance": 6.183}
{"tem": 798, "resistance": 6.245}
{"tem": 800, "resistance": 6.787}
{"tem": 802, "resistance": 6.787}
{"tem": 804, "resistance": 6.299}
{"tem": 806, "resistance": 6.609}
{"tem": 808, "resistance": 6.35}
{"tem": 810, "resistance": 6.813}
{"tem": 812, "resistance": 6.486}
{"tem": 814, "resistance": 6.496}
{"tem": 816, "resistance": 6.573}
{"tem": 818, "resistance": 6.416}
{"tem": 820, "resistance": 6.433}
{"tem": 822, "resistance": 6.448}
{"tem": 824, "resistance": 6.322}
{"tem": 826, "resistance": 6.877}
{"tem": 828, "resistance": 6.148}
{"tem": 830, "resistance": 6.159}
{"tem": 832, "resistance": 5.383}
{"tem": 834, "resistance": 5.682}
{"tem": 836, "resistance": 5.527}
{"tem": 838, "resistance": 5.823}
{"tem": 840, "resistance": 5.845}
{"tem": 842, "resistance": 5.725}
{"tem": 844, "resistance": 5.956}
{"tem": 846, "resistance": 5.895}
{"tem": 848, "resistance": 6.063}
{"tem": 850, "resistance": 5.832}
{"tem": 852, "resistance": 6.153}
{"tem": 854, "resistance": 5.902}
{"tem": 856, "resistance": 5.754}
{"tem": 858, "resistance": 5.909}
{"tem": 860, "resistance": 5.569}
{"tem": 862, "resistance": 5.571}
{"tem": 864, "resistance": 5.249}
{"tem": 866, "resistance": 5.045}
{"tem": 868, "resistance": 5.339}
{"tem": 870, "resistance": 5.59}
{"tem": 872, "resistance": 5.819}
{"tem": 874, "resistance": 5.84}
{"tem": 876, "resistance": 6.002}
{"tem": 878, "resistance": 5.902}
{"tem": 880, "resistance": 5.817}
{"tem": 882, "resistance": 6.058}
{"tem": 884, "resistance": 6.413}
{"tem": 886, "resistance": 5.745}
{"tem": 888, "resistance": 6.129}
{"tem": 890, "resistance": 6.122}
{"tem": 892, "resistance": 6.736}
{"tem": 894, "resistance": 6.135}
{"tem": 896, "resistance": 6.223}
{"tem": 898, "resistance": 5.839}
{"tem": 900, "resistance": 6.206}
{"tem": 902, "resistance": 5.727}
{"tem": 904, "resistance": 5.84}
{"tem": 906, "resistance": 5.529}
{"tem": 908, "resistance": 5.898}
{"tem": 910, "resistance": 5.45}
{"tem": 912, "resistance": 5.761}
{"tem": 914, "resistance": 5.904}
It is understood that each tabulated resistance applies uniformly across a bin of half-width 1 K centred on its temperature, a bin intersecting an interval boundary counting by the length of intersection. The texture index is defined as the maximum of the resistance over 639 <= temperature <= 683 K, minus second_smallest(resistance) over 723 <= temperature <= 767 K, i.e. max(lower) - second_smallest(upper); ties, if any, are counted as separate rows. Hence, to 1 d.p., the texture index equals 1.7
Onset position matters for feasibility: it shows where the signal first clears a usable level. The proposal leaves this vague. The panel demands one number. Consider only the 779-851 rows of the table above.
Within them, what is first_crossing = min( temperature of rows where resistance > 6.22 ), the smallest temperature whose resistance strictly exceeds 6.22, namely 780 K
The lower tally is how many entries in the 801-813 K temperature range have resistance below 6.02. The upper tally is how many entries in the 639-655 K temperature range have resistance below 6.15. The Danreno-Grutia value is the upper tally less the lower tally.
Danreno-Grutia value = 2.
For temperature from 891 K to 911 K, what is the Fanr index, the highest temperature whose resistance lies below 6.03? 910 K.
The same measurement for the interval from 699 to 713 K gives 712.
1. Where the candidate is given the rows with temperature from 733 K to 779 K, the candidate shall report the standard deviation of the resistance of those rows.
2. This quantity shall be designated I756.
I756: 0.29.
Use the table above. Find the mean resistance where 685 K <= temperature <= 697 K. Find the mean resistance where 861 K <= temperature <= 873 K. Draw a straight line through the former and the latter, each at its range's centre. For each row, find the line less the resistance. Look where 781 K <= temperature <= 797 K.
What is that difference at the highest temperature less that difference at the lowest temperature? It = 0.2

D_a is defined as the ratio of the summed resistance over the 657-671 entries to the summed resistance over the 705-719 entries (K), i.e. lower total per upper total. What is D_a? 1.23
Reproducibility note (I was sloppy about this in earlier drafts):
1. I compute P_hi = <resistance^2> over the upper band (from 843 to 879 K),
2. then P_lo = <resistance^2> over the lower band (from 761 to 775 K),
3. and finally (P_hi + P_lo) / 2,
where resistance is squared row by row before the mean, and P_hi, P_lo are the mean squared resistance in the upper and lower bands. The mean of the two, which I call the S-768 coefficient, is 37.2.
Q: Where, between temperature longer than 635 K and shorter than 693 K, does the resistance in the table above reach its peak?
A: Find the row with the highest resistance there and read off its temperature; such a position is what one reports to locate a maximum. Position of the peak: 672 K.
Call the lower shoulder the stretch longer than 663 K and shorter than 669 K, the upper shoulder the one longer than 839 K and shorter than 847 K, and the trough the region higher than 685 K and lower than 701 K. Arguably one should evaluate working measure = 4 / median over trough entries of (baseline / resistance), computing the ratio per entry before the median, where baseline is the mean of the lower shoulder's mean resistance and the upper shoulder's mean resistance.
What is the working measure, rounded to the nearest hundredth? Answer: 3.72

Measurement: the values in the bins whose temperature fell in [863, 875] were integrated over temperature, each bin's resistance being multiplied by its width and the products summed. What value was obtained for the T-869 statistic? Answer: 66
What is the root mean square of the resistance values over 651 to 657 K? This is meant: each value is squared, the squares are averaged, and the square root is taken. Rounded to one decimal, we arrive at 6.4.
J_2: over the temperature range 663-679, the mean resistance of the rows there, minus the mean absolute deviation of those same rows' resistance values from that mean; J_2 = 6.89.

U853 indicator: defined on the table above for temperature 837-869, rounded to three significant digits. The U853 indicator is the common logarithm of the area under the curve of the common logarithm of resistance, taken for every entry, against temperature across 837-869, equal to 1.38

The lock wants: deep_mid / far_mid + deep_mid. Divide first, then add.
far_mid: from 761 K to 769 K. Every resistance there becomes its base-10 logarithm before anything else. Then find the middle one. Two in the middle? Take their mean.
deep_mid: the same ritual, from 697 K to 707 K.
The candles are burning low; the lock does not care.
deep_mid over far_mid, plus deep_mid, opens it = 1.74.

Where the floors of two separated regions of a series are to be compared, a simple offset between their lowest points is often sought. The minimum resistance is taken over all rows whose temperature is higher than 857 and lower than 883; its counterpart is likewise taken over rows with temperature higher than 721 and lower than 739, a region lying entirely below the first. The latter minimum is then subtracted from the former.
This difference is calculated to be -1.0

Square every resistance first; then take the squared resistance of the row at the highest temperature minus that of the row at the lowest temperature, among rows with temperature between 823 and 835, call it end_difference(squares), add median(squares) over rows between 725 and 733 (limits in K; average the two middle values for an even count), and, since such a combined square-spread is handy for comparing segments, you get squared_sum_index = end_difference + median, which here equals 31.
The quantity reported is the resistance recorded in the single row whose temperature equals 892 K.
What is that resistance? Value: 6.736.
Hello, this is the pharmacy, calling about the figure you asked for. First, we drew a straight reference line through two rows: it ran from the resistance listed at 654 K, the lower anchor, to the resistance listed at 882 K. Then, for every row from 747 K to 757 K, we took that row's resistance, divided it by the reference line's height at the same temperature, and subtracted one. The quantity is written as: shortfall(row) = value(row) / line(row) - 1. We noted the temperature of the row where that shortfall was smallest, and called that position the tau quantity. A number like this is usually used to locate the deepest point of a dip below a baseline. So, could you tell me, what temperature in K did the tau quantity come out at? 752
